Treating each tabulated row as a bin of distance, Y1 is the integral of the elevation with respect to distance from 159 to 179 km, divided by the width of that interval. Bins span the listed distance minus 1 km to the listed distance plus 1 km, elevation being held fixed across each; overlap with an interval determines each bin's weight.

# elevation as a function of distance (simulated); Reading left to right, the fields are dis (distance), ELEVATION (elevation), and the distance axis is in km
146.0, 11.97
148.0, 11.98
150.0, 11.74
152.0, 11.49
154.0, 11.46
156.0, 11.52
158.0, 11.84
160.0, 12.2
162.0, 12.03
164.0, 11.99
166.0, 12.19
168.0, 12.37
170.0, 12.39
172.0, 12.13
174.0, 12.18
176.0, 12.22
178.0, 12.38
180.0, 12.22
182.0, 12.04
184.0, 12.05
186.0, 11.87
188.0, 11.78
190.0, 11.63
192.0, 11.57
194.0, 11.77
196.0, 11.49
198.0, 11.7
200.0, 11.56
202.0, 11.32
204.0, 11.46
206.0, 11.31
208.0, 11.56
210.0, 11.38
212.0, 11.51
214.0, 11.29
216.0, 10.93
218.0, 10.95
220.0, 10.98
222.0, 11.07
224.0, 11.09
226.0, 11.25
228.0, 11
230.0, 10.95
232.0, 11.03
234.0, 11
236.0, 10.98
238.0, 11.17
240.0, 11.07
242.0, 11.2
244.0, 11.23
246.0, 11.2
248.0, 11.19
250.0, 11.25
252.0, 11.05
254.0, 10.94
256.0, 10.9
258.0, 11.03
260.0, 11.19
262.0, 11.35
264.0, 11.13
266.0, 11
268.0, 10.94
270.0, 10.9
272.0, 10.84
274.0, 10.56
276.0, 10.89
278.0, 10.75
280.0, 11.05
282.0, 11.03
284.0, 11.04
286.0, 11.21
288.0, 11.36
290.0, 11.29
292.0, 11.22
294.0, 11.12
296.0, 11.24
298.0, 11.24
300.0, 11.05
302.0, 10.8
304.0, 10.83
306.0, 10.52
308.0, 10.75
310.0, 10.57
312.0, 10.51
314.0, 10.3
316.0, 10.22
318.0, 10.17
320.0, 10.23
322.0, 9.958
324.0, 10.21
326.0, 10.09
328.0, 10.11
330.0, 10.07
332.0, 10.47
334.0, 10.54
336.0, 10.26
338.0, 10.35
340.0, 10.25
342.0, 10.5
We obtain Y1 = 12.2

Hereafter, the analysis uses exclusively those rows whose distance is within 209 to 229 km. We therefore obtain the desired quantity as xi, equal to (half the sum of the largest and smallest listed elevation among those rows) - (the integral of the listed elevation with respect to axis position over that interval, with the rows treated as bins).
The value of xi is -212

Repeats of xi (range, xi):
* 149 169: -226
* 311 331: -194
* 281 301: -212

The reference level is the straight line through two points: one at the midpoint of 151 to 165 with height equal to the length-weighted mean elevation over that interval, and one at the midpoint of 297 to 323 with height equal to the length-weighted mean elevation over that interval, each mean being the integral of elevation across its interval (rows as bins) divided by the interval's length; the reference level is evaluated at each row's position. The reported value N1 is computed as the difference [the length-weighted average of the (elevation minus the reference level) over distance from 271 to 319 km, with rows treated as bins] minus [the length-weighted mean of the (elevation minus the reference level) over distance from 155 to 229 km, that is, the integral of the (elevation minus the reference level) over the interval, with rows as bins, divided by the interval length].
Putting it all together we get 0.0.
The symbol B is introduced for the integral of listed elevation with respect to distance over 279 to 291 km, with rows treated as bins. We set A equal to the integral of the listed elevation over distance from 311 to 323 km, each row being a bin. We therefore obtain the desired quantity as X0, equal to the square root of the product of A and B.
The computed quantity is 128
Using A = 123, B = 134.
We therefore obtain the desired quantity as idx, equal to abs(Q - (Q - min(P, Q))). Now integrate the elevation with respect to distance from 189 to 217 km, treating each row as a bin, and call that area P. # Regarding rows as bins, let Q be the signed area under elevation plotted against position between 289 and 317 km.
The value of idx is 303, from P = 321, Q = 303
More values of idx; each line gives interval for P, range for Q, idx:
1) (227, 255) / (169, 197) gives 311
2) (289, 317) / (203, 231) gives 303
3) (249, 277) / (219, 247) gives 308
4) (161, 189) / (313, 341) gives 286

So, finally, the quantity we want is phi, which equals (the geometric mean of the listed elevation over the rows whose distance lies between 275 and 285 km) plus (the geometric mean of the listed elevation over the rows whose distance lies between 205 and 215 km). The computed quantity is 22.4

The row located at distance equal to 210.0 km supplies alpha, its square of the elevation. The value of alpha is 130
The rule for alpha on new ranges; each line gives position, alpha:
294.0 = 124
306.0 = 111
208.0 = 134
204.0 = 131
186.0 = 141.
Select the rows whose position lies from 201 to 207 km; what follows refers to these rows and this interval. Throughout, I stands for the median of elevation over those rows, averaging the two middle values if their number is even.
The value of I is 11.3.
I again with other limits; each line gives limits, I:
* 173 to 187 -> 12.2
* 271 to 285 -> 10.9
